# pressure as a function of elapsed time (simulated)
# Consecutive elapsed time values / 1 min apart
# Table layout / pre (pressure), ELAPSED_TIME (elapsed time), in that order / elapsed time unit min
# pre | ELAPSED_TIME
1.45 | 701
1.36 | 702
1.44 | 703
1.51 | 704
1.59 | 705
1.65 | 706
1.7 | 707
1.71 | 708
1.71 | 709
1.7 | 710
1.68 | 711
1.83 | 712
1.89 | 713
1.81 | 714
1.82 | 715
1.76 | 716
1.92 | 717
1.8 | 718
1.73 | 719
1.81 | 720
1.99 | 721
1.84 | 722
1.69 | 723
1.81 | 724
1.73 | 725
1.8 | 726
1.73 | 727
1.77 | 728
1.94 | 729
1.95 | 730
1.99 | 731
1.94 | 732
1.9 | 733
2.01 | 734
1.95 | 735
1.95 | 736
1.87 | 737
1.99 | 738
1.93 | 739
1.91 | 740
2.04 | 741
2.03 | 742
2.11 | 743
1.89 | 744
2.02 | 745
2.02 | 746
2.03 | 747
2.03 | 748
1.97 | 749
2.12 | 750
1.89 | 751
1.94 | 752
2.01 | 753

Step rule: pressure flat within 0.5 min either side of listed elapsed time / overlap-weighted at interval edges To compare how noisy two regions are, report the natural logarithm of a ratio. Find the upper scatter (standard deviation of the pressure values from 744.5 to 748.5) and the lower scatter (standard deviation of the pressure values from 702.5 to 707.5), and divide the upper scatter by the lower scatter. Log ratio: -2.9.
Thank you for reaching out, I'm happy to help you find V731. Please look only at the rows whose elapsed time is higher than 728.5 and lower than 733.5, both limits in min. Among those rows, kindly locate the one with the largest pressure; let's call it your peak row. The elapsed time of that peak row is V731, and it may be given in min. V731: 731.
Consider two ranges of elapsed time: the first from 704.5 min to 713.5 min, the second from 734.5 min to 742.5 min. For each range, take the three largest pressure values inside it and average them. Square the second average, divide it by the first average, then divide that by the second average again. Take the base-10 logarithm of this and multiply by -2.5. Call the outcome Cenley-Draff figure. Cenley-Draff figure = -0.119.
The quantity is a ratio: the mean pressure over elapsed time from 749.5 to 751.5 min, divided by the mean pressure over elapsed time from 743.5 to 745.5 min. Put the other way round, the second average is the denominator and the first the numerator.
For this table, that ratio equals 1.03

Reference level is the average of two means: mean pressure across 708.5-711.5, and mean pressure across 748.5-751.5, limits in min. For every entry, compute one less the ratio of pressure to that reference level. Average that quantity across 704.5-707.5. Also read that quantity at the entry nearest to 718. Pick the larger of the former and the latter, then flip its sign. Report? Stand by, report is -0.11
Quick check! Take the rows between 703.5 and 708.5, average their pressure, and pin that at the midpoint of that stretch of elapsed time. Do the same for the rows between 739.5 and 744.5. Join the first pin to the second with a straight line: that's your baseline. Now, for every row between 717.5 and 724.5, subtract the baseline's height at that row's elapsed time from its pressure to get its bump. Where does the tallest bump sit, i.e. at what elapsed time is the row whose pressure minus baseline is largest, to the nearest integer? 721 min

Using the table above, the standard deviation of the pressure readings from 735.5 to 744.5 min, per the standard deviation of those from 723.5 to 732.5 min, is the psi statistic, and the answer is 0.77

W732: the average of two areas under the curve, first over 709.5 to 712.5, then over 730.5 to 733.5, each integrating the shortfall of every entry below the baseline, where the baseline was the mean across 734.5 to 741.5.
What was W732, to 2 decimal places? 0.33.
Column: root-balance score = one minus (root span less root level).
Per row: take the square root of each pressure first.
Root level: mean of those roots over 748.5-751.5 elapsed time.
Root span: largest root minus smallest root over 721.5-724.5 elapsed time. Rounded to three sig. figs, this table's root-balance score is 2.35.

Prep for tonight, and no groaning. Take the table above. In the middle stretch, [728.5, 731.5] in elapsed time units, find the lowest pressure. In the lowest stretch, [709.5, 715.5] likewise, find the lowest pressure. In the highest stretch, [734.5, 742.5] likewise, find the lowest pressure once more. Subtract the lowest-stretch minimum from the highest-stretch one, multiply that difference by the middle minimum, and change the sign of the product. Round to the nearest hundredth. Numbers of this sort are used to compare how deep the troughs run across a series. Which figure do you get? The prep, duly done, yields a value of -0.37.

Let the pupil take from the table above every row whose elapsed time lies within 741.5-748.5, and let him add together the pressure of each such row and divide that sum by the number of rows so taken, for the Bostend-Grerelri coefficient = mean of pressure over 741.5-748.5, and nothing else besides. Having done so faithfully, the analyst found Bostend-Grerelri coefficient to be 2.02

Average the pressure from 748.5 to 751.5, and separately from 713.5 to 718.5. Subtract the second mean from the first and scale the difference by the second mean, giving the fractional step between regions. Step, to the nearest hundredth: 0.09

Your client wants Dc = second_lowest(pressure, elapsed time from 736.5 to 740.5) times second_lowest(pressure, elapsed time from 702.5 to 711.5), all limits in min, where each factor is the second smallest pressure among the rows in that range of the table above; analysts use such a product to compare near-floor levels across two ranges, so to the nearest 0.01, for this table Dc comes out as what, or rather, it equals 2.88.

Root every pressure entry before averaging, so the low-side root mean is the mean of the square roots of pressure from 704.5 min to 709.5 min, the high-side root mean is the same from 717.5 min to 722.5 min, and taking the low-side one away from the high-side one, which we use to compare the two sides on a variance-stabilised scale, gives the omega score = 0.06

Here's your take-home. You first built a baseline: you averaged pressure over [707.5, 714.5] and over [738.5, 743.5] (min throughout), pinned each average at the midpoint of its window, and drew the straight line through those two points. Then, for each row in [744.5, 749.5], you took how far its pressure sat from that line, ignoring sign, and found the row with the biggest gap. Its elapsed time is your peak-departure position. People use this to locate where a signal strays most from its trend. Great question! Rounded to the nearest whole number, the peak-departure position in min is 749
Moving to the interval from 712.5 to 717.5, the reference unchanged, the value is 713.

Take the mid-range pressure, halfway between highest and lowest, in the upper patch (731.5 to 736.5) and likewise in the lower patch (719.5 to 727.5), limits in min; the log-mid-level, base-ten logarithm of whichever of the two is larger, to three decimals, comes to 0.291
